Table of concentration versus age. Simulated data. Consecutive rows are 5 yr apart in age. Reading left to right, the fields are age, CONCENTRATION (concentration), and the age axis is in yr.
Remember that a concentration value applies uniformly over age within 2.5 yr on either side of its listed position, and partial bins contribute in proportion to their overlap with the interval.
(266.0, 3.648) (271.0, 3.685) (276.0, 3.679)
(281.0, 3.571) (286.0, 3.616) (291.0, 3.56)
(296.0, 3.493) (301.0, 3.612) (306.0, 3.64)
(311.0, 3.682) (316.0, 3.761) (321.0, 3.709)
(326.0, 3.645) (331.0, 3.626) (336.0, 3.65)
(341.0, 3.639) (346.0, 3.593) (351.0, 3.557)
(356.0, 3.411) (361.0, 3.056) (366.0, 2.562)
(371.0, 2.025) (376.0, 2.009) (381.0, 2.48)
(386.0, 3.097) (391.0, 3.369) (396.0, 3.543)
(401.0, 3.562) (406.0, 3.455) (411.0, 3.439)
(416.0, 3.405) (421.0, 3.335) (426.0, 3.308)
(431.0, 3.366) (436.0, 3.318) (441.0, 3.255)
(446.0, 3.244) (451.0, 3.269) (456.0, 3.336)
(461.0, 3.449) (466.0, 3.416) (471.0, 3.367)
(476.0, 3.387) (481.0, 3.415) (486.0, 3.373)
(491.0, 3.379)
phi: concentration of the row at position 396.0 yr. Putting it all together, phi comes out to 3.543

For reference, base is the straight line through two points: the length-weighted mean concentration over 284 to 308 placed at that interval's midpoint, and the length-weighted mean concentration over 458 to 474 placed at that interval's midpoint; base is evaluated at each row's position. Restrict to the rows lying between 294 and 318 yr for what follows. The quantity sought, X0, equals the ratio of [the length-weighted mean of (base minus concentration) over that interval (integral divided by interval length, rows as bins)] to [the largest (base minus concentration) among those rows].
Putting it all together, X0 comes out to -0.74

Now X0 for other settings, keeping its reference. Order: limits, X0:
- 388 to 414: 0.08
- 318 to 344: 1.36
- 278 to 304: 0.15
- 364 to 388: 0.73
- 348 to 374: 0.40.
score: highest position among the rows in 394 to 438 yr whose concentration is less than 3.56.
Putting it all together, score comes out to 436.0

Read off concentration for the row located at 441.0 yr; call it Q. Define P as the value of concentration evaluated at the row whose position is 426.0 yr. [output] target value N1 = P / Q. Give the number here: 1.016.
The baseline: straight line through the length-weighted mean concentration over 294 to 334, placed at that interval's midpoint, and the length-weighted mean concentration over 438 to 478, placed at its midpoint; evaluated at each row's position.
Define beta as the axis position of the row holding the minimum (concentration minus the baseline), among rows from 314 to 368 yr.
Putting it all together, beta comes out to 366.0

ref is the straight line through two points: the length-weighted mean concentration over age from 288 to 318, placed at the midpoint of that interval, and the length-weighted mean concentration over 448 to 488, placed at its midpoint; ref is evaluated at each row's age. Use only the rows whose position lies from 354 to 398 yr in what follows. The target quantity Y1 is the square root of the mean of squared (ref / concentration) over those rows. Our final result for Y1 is 1.32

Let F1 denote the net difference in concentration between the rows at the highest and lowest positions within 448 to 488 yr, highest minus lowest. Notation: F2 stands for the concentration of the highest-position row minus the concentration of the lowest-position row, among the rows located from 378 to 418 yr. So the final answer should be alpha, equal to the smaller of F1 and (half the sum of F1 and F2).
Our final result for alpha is 0.10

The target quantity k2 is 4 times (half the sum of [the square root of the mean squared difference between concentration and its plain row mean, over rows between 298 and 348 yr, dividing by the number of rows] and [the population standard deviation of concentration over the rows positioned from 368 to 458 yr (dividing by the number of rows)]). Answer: 1.02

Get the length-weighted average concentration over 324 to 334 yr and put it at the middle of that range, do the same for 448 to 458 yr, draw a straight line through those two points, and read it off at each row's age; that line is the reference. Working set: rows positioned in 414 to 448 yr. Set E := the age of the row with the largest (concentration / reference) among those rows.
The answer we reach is 431.0 yr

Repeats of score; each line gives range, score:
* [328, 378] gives 376.0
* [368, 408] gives 406.0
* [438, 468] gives 466.0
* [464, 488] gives 486.0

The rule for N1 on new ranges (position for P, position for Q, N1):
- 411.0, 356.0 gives 1.008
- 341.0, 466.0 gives 1.065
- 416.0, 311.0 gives 0.925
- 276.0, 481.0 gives 1.077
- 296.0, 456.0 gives 1.047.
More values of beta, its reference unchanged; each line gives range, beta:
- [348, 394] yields 376.0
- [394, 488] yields 446.0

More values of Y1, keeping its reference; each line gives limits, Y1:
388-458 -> 1.02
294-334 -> 0.99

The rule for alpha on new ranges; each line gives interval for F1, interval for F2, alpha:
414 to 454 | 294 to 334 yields -0.14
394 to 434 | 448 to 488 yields -0.18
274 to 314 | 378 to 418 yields 0.00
